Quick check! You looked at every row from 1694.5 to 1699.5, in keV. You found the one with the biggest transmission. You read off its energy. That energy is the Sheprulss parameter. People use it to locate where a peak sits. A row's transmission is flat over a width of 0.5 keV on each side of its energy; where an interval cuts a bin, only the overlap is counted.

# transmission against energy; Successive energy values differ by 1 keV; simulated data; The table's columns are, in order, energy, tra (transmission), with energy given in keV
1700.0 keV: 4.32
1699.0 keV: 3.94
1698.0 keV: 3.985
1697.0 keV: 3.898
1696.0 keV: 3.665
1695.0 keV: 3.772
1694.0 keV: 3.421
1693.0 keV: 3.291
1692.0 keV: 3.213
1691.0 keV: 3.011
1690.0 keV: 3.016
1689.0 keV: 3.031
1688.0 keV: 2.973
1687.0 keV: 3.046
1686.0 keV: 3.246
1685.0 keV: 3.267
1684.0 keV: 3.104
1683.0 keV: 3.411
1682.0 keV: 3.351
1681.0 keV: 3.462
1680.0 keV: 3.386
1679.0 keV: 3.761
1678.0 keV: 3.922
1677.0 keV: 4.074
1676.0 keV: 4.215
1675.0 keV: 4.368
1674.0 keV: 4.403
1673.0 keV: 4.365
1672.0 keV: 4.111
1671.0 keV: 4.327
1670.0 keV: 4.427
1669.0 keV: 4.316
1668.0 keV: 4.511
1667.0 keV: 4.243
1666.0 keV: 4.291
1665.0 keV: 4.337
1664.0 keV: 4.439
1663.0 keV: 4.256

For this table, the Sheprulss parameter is 1698.0 keV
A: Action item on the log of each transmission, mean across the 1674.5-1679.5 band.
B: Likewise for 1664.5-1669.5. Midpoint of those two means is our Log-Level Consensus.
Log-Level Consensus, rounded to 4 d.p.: 0.6231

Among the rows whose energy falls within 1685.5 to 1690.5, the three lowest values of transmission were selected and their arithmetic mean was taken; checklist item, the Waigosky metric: 3.01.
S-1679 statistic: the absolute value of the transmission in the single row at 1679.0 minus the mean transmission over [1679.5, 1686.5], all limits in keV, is 0.44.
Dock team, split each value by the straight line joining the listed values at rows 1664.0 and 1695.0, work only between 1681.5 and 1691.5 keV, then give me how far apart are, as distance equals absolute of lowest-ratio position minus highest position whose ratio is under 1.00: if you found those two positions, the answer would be 3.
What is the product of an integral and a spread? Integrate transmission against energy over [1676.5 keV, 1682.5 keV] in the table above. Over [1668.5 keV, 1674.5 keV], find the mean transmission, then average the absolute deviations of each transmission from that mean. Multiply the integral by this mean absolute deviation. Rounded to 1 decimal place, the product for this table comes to 1.6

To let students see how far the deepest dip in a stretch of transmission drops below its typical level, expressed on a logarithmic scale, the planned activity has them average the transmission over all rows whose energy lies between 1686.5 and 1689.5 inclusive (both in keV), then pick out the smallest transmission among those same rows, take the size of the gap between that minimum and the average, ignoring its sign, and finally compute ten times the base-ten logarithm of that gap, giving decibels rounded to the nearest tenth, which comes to -13.6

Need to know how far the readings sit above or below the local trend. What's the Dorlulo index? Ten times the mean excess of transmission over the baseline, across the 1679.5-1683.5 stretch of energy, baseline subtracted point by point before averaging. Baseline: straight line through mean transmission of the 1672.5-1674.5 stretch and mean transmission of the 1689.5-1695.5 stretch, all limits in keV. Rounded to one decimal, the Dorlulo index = -5.2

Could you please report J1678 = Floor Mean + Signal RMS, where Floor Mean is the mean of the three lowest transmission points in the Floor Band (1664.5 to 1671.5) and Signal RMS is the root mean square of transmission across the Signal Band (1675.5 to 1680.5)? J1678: 8.2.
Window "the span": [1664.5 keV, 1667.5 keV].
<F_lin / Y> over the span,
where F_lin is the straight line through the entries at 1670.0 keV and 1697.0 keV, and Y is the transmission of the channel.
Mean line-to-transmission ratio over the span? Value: 1.05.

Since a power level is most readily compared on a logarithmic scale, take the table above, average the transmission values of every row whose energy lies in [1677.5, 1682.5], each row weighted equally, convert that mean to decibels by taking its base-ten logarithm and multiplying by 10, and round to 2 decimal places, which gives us 5.53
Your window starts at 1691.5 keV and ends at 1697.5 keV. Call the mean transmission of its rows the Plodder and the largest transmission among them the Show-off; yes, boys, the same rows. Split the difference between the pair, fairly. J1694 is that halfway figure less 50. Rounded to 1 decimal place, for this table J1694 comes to -46.3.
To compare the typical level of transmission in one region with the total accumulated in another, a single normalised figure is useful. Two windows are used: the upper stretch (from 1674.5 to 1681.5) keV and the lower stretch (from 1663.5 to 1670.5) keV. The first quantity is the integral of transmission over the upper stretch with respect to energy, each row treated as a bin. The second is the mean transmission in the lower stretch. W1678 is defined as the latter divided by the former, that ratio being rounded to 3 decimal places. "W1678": 0.161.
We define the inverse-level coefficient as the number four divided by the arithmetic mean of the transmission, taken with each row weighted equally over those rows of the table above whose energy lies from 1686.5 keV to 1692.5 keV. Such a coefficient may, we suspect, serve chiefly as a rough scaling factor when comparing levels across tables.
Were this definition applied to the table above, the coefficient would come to 1.31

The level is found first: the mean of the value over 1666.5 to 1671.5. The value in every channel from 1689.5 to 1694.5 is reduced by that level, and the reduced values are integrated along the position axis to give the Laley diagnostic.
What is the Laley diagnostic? -5.9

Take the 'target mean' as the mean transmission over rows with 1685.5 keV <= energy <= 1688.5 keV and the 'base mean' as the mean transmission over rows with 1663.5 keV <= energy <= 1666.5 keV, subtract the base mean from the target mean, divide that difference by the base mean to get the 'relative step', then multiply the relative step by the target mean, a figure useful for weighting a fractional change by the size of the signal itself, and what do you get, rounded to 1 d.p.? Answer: -0.9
